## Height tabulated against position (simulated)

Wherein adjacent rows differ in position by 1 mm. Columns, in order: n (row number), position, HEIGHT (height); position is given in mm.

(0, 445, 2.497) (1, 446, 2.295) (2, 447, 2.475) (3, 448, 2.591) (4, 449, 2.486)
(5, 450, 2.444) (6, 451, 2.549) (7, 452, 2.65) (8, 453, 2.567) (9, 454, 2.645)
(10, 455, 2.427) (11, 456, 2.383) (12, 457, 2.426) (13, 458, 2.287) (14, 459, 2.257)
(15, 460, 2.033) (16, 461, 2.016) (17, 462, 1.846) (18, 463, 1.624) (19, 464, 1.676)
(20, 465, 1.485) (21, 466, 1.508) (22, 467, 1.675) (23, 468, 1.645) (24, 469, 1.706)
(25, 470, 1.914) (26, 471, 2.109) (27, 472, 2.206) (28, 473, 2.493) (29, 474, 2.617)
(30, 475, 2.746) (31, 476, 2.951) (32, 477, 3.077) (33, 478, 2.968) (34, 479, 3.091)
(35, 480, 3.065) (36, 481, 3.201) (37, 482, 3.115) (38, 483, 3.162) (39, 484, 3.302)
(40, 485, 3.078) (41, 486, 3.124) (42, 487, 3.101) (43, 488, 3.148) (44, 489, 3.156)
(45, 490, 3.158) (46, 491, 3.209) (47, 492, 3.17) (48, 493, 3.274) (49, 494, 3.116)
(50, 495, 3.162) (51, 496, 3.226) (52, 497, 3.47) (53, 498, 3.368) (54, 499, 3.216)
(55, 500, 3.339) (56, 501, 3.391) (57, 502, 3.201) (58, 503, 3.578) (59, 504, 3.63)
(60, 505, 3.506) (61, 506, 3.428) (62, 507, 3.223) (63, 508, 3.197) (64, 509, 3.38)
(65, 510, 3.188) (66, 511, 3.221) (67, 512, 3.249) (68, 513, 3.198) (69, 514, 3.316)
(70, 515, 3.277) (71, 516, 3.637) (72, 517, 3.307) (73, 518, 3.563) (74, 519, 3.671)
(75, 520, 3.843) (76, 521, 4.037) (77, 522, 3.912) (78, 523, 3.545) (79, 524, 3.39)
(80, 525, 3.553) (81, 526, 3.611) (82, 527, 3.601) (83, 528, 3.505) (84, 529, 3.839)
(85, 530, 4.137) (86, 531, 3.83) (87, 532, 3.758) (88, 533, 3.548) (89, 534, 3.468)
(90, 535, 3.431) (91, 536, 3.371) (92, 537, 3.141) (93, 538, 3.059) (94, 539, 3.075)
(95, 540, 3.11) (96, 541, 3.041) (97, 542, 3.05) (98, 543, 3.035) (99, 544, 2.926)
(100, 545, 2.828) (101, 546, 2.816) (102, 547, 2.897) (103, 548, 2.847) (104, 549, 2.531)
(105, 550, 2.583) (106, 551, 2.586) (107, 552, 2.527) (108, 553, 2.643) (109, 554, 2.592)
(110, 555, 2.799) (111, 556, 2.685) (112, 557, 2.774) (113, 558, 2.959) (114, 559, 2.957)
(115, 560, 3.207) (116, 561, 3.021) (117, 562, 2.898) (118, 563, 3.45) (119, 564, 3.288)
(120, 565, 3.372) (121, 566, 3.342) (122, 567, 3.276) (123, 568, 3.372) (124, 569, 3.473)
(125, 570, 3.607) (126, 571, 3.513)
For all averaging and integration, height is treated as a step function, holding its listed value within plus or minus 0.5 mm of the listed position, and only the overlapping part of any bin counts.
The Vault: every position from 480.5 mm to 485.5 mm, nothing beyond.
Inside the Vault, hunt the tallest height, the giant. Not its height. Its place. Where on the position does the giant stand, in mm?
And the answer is 484 mm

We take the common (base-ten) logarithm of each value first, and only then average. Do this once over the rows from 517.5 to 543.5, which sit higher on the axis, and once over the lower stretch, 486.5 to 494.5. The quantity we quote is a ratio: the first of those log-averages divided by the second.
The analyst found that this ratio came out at 1.08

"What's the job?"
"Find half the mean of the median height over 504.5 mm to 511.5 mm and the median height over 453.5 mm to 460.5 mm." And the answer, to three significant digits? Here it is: 1.40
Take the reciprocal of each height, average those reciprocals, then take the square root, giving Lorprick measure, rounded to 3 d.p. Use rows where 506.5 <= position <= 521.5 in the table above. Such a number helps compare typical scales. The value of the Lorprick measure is 0.542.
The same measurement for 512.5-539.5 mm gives 0.533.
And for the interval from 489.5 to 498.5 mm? 0.556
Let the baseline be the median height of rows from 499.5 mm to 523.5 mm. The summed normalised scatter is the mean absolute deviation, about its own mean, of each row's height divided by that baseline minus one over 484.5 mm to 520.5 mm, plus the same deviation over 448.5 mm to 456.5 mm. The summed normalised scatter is 0.069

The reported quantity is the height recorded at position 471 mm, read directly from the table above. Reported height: 2.109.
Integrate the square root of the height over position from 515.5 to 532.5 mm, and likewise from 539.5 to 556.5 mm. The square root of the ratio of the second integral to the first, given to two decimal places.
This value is 0.93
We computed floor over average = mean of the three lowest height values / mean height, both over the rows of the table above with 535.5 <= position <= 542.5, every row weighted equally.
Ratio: 0.98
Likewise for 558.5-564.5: 0.94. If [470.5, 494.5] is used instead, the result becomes 0.76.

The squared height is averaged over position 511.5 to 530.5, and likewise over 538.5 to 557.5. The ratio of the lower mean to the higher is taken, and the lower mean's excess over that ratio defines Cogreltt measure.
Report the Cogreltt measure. 11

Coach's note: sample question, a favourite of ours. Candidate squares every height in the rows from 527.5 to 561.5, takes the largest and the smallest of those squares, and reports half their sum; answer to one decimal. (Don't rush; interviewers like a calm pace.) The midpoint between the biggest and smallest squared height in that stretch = 11.8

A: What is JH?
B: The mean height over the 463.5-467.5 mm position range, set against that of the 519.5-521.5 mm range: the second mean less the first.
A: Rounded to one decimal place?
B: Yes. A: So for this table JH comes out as 2.4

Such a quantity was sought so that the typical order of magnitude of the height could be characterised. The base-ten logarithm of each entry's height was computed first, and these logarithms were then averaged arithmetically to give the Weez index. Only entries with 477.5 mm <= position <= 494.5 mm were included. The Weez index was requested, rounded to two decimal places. 0.50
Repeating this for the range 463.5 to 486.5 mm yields 0.39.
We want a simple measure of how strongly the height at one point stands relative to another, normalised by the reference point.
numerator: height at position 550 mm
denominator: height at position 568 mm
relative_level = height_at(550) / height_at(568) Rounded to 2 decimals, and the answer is 0.77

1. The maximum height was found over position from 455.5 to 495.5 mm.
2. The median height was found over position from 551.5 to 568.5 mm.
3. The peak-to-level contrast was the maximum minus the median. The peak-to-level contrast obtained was 0.3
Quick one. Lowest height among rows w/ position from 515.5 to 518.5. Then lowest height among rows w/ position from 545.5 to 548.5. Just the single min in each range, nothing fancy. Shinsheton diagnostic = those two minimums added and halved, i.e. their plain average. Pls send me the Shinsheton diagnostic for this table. 3.1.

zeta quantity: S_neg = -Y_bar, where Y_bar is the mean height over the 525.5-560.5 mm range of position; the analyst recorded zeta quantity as -3.1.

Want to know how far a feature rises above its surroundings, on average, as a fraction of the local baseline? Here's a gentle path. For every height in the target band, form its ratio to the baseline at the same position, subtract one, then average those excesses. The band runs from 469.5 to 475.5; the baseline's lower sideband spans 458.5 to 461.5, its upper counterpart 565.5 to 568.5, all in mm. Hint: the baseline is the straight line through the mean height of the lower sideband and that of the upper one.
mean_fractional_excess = 0.04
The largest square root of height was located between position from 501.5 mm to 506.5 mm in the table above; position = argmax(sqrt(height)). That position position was 504 mm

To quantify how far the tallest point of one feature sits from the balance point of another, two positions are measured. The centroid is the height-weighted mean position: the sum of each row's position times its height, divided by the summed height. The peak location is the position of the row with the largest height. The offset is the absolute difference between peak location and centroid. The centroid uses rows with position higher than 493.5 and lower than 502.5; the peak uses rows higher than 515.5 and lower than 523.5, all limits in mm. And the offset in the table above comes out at 23.0 mm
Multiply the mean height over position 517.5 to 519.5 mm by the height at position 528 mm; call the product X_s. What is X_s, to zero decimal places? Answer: 13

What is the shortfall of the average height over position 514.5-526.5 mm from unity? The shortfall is -2.61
